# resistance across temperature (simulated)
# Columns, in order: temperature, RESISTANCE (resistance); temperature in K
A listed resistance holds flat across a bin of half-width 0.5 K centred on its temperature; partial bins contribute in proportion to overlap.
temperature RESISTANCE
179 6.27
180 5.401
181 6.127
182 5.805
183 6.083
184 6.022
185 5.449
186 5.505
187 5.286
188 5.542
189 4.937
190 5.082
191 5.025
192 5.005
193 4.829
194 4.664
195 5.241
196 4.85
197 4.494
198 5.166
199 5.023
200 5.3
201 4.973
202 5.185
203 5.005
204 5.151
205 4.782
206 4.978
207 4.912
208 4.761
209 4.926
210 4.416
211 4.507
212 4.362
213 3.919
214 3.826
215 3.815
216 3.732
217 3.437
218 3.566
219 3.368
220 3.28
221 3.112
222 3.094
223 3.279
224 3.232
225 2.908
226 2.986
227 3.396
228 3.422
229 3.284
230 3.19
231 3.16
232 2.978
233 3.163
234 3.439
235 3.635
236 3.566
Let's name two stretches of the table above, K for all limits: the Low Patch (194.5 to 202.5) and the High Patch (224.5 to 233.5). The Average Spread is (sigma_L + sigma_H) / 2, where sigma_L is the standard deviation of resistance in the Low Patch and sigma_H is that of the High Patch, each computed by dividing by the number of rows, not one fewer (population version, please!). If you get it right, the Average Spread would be 0.21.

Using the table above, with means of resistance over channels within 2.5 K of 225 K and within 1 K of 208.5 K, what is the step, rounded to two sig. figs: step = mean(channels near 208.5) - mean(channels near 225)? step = 1.7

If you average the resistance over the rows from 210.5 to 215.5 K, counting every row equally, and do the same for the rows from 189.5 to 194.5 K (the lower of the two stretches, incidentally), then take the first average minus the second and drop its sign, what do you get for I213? 0.84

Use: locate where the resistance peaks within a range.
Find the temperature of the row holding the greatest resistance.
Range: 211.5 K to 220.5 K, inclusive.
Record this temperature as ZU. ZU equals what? 212 K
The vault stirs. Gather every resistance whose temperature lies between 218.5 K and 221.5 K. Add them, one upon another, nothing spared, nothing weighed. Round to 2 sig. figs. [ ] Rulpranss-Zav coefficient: 9.8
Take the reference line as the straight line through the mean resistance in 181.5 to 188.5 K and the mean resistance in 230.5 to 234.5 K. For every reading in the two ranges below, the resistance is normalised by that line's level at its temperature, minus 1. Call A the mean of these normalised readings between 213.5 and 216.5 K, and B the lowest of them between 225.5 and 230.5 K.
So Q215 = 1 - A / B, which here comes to 0.51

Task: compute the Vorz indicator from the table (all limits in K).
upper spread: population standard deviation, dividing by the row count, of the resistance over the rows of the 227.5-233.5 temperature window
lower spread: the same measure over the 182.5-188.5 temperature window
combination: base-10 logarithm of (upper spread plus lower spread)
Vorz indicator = -0.36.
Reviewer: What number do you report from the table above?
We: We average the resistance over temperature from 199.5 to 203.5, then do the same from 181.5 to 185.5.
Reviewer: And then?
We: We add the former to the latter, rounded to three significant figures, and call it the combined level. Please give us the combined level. 11.0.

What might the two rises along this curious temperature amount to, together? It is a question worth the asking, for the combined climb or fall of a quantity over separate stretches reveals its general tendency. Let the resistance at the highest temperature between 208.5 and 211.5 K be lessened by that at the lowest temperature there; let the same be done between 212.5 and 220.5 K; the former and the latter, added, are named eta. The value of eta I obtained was -1.1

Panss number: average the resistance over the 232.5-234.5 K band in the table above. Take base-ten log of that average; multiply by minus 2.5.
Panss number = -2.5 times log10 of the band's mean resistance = -1.3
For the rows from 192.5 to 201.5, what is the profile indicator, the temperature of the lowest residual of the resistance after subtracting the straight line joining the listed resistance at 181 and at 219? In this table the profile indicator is 194 K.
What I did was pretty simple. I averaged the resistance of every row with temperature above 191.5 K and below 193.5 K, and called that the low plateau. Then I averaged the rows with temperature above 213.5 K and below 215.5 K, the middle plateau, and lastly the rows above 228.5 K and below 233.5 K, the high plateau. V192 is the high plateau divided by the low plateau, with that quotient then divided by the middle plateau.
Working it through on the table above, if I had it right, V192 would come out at 0.17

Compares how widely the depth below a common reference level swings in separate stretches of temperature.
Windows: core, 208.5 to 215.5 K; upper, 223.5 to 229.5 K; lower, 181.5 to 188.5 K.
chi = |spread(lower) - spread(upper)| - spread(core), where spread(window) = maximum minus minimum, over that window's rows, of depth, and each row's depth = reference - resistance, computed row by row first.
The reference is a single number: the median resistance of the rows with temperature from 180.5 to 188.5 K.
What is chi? -0.8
